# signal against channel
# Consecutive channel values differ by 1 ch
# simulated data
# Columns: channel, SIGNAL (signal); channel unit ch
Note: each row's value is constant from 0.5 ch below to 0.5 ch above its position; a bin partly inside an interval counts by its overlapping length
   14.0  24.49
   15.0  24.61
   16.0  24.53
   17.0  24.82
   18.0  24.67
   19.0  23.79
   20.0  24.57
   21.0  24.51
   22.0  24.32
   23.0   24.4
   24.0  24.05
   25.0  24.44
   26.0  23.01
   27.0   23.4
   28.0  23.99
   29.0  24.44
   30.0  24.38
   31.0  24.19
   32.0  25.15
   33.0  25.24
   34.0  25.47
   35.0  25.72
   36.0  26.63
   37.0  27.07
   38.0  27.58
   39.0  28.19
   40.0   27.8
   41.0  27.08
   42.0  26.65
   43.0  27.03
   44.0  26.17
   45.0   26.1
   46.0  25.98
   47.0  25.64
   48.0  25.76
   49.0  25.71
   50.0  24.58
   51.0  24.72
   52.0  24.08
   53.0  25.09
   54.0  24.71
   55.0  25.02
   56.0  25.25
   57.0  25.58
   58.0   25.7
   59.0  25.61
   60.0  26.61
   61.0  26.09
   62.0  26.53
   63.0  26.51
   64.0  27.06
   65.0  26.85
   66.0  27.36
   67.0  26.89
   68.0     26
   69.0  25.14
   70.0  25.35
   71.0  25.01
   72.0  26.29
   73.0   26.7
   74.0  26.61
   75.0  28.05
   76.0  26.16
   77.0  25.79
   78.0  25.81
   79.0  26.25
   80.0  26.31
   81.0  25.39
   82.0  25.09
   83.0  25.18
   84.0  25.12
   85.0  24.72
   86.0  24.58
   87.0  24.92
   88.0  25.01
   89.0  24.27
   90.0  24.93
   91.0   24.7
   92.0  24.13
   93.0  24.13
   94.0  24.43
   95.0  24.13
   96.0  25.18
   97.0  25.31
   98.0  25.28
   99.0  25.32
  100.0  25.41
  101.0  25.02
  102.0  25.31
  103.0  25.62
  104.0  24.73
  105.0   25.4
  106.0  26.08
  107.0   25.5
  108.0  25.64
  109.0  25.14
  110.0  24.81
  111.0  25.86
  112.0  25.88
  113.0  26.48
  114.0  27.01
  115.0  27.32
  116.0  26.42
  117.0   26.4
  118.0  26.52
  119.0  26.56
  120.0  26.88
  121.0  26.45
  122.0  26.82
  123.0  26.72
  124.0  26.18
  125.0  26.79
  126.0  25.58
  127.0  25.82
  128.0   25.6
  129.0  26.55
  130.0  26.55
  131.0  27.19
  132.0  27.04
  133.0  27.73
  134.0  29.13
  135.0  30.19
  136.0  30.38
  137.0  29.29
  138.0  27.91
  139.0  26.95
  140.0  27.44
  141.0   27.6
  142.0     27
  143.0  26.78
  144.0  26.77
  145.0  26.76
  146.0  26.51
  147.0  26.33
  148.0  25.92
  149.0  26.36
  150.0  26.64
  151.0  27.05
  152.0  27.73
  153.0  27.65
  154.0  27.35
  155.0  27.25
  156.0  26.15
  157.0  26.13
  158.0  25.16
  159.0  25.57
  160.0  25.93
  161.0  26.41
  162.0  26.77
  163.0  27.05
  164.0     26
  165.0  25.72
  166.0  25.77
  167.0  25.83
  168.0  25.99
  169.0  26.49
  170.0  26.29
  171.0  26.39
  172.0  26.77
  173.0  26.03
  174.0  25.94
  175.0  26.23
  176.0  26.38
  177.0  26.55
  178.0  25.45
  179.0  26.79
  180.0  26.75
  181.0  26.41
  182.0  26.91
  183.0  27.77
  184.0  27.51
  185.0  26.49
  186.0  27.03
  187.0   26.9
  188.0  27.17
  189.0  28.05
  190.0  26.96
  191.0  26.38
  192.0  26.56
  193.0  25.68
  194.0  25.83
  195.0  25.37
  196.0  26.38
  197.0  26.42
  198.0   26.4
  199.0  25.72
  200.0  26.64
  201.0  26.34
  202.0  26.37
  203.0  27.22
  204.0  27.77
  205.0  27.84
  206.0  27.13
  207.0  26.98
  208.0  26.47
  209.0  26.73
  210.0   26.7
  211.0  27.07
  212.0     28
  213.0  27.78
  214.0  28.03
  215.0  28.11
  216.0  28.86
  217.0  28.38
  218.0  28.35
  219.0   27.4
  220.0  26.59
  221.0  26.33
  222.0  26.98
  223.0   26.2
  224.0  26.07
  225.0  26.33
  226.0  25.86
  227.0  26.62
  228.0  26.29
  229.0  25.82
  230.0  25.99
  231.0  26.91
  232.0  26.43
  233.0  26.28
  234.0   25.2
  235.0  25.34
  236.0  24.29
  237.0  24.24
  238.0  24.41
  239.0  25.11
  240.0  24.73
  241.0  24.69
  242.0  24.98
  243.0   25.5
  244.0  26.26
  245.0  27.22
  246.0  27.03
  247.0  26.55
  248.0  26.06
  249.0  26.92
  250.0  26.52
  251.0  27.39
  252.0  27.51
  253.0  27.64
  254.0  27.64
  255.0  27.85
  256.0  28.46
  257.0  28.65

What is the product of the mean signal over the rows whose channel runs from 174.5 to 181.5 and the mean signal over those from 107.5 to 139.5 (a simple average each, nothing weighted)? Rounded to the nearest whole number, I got 708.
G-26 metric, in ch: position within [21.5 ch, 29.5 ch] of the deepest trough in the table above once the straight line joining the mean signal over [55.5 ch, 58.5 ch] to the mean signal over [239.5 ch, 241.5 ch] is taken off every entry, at 26.0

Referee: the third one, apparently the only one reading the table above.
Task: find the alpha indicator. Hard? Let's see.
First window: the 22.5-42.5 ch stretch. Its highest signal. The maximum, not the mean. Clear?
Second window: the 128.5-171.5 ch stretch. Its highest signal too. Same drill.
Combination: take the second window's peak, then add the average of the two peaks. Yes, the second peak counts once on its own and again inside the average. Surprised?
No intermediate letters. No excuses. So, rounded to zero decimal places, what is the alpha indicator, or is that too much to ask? 60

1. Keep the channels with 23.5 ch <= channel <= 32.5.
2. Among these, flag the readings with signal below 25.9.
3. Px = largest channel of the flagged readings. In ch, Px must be 32.0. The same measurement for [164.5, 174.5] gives 167.0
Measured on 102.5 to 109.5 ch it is 109.0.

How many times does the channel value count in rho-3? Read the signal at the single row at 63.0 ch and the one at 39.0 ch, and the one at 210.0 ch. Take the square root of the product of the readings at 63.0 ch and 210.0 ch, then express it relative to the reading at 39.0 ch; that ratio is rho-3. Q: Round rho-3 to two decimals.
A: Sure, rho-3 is 0.94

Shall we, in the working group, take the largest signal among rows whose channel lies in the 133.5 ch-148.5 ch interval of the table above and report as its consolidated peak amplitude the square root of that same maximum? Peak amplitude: 5.51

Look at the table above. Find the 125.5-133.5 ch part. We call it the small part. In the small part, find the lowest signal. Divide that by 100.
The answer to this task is 0.256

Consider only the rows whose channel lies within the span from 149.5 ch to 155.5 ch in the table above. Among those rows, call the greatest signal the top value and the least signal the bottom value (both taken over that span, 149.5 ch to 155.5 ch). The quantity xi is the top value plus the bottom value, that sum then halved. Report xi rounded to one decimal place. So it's 27.2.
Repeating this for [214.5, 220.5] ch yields 27.7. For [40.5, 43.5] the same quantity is 26.9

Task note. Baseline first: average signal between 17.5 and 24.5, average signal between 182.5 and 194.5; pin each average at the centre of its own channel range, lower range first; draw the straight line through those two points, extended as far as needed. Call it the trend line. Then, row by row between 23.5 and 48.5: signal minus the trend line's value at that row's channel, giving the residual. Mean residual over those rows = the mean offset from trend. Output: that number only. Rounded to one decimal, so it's 1.1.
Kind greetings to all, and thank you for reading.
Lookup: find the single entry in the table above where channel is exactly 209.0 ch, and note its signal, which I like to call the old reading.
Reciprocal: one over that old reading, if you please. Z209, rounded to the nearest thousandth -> 0.037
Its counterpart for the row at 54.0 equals 0.040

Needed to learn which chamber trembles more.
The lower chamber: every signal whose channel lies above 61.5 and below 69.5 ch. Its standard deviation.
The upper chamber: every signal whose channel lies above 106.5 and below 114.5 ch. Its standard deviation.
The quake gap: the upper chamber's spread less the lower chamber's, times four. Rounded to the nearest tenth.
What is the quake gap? 0.0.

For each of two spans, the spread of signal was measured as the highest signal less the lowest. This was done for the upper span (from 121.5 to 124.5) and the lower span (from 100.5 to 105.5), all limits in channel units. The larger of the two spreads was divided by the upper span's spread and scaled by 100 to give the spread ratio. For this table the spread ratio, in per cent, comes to 139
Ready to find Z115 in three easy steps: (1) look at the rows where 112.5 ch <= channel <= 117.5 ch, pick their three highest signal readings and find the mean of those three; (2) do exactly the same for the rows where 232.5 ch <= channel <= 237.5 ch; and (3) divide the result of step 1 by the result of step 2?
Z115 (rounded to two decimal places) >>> 1.05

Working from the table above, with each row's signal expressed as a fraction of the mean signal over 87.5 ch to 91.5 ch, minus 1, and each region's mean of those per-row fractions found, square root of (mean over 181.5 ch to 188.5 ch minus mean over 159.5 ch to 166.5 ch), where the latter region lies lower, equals 0.19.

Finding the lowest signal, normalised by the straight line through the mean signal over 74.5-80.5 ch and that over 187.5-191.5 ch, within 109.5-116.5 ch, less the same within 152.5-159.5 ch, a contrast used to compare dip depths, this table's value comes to -0.002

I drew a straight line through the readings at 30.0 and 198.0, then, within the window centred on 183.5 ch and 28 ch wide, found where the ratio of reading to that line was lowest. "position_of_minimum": 195.0 ch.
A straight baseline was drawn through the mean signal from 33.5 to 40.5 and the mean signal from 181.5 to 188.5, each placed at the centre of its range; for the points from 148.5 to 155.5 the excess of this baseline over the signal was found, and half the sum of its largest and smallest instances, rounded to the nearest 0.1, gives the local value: 0.0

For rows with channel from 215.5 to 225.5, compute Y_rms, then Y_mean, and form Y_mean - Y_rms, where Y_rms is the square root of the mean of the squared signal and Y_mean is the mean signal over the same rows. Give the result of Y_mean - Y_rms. -0.018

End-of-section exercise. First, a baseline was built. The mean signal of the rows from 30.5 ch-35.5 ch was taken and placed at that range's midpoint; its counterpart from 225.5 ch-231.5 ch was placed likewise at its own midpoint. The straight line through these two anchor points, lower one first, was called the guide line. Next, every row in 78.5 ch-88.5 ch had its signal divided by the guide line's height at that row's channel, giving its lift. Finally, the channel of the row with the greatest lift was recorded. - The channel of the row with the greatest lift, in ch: 80.0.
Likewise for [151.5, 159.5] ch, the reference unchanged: 152.0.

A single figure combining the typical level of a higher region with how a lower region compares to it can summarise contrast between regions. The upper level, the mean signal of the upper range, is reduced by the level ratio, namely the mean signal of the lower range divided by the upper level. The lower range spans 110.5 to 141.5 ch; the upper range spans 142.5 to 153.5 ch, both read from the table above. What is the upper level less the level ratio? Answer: 25.8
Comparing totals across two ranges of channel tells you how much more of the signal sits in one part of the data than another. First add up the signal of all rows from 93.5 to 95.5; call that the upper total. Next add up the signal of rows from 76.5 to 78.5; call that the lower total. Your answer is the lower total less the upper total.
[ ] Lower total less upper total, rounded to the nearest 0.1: 3.0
